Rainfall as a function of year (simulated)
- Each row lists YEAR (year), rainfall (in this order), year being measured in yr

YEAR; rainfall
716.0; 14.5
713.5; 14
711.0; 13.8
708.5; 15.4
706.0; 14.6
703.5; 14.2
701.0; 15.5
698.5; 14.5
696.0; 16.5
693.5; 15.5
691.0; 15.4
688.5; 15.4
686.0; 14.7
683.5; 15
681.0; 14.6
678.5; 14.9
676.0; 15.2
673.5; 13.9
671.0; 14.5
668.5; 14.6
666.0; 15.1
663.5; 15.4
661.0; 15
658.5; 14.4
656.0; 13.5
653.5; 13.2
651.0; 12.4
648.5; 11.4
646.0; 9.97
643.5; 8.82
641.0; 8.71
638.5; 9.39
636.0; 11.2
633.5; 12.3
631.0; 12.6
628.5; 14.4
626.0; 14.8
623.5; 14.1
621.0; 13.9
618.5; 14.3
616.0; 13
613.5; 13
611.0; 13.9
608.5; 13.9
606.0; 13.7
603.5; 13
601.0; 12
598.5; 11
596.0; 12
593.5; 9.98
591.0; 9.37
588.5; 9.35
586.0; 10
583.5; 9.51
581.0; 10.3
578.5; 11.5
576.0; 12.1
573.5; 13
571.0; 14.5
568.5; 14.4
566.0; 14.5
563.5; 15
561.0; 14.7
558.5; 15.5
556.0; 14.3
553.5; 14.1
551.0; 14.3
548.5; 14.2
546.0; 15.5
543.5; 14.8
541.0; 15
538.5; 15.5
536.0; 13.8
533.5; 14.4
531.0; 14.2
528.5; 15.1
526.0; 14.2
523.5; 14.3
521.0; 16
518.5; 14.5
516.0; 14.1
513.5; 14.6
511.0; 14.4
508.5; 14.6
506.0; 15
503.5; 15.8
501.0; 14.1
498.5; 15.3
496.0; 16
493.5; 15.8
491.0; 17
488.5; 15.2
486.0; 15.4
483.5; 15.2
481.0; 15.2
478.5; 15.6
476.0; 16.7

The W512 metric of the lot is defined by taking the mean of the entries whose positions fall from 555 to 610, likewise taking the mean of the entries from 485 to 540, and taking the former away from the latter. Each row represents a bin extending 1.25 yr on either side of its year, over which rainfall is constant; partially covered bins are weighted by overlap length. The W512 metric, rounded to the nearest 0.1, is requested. 2.5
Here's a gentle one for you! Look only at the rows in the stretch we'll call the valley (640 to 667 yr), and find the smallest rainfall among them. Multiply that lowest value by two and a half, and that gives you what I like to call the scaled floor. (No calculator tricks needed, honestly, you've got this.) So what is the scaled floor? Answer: 21.8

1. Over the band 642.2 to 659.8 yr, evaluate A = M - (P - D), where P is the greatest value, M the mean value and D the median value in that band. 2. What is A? 9.96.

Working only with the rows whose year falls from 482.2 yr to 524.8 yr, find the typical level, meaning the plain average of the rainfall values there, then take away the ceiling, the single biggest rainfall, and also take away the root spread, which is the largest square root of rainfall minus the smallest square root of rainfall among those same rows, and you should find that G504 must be -2.2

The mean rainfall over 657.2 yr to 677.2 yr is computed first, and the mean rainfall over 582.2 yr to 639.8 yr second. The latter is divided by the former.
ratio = 0.83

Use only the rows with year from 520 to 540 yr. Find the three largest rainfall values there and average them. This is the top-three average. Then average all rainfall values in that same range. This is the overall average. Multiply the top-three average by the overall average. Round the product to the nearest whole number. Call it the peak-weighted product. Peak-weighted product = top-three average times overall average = 228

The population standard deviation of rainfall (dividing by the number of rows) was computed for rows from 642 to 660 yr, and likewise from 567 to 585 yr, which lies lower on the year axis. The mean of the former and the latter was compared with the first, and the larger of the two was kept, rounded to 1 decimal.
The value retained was 1.9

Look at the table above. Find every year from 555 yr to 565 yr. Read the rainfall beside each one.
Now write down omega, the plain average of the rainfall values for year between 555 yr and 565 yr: 14.9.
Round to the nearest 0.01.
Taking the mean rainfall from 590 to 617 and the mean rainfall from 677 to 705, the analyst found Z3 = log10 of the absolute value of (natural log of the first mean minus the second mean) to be 1.10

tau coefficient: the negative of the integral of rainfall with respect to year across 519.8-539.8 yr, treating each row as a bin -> -294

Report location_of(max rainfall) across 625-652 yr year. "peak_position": 626.0 yr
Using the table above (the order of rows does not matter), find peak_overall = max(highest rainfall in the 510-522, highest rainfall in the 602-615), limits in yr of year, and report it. 16.0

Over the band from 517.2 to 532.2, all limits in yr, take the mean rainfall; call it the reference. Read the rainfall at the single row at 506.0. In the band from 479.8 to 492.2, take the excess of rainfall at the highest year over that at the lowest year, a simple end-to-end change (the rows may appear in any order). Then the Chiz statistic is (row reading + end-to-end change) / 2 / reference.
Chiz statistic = 0.57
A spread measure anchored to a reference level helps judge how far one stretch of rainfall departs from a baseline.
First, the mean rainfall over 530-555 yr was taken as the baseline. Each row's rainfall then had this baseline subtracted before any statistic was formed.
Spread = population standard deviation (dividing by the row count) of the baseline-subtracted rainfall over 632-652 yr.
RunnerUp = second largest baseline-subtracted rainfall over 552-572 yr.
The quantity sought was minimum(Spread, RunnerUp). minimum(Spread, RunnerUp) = 0.42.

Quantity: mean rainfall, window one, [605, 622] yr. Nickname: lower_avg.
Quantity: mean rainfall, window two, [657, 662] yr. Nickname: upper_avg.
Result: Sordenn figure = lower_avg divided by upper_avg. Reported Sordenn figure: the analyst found 0.93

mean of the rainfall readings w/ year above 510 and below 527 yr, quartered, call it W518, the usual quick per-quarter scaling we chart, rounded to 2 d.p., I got 3.65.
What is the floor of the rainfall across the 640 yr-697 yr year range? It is 8.71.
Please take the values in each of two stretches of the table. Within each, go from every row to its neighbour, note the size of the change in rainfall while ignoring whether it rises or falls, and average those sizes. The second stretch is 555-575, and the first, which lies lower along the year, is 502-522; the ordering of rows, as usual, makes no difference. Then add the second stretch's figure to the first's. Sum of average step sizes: 1.21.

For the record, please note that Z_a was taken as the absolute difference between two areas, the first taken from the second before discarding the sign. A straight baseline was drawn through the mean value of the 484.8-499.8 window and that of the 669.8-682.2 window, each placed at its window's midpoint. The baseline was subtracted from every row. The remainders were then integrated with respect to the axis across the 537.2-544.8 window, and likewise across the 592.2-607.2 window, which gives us 45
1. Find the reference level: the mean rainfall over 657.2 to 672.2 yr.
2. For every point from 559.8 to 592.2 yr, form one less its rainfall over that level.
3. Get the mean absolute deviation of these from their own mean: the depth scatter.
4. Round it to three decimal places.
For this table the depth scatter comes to 0.136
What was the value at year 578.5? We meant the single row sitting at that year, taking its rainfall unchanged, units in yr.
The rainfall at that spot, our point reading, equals 11.5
